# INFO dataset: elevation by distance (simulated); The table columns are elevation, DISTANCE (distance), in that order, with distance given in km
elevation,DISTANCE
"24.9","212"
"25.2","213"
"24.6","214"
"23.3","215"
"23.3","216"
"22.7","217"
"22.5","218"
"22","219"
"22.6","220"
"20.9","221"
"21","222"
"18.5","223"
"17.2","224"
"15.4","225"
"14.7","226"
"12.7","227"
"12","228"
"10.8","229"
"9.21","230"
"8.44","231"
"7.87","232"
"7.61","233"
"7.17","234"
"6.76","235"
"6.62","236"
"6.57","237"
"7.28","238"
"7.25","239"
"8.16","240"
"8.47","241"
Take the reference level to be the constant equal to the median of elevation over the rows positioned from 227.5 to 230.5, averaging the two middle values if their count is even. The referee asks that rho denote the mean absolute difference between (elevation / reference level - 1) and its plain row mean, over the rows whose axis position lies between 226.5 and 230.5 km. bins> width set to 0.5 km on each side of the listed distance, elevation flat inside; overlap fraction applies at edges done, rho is 0.11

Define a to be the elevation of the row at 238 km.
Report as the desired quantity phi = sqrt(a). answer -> 2.7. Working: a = 7.28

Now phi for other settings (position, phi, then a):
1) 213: 5.0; 25.2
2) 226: 3.8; 14.7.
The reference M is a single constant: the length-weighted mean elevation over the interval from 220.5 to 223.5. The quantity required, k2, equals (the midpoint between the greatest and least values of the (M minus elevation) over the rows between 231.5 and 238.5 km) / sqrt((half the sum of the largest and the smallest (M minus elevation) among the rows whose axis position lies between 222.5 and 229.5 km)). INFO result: 5.5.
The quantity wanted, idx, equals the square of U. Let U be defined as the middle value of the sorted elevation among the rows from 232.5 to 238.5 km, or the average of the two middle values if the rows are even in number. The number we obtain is 49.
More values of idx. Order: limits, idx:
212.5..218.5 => 543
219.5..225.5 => 388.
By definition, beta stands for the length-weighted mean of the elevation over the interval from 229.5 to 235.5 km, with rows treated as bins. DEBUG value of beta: 8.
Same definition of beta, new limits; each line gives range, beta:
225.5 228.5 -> 13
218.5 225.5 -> 20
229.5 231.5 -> 9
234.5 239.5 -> 7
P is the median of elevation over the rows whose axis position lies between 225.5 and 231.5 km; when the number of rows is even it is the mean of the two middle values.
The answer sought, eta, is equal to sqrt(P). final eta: 3.4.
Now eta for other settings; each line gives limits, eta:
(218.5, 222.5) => 4.6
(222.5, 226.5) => 4.0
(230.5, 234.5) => 2.8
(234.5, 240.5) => 2.6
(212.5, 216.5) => 4.9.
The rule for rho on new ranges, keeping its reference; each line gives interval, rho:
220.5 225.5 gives 0.17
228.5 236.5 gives 0.10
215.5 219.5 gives 0.03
